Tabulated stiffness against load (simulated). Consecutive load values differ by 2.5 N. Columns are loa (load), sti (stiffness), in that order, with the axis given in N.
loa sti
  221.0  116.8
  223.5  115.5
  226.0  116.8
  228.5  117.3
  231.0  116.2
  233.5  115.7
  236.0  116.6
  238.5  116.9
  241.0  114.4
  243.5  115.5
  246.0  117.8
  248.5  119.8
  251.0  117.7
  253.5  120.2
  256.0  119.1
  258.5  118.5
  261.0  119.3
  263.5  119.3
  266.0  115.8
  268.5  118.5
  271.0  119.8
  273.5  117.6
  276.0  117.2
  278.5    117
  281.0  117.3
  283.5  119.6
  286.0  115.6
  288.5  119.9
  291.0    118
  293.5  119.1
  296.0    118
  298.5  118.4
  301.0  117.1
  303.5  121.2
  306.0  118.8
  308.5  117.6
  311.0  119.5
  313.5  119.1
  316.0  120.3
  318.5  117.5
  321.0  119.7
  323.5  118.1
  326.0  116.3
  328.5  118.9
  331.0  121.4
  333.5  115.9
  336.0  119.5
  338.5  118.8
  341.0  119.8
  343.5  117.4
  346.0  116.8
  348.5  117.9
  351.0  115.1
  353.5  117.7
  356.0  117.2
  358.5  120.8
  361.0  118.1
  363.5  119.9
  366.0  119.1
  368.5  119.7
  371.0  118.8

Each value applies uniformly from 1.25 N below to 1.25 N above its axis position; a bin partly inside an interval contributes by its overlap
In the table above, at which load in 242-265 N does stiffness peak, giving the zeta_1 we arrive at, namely 253.5 N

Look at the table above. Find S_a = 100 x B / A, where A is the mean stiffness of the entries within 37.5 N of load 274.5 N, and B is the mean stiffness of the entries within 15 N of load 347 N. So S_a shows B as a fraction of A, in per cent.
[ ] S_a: 100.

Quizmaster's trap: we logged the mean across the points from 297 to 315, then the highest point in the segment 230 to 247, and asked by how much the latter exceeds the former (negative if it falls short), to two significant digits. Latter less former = -1.0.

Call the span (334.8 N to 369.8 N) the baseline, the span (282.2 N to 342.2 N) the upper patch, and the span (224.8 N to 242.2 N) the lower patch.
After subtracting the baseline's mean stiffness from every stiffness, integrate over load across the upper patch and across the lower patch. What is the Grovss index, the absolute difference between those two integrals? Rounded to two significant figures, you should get 53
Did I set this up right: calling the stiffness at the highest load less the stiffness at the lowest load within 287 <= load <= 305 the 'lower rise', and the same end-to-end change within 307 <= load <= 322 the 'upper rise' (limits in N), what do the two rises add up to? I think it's 3.4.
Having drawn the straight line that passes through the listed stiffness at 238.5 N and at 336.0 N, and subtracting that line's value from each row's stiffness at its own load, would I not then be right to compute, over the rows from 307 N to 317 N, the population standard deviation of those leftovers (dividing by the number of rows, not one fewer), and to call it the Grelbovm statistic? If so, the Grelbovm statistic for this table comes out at 0.92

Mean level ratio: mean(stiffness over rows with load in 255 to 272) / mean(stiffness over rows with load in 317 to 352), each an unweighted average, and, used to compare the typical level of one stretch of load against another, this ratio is 1.00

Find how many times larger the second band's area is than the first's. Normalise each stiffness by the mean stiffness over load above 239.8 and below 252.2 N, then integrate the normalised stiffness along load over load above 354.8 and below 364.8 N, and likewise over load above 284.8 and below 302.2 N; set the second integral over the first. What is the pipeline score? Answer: 1.7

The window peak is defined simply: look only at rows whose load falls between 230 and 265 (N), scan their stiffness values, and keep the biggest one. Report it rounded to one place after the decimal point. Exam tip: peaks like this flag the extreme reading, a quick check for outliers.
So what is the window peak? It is 120.2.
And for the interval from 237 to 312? 121.2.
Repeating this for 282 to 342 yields 121.4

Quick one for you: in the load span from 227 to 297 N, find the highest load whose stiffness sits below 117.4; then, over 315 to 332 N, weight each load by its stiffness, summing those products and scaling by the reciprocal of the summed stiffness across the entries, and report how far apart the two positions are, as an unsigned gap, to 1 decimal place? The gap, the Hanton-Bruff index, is 37.5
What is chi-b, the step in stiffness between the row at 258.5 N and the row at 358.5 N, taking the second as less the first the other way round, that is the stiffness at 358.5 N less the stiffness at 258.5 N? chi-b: 2.3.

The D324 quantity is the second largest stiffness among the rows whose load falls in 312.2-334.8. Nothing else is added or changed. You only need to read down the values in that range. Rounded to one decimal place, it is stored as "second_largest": 120.3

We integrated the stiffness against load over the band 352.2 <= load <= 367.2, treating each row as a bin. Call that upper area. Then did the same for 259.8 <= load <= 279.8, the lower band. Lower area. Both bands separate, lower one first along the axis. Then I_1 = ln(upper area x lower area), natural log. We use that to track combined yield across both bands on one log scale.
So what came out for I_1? 15.3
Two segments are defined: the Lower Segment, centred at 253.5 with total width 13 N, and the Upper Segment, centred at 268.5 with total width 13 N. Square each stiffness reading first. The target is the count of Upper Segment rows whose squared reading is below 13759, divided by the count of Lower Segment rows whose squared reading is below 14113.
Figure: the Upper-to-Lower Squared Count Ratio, 0.50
